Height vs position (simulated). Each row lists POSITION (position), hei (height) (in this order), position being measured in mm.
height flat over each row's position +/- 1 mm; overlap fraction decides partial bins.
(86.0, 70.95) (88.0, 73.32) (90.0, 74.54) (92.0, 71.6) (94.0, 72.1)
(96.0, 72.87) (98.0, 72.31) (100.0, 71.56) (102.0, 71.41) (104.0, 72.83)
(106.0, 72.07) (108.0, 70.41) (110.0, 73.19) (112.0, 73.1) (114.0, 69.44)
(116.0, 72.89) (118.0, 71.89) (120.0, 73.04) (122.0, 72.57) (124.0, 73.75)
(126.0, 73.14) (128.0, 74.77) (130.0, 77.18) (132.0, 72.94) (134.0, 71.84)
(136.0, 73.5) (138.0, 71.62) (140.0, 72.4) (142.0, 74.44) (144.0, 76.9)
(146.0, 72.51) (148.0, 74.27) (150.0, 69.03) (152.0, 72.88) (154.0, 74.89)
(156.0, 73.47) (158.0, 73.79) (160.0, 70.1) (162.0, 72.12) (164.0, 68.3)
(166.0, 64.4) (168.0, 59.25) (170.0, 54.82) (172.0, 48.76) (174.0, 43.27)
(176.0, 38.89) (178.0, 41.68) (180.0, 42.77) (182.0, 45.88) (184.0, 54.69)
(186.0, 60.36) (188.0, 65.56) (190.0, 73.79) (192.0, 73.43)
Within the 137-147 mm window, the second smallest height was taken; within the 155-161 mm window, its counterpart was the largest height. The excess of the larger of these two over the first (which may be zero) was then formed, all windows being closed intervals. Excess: 1.4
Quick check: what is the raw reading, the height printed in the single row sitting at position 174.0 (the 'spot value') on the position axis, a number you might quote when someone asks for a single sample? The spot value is 43.27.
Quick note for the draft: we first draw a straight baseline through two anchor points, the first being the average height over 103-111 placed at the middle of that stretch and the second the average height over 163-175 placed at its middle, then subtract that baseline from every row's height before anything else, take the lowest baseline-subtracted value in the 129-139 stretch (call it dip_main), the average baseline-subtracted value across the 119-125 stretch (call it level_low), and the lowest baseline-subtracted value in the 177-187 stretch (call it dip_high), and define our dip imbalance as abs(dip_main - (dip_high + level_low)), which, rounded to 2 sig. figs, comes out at 14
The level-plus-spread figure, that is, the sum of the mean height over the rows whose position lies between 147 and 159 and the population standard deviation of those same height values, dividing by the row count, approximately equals 75.0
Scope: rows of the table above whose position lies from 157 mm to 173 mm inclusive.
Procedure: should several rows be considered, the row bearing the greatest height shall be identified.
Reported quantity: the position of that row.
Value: 158.0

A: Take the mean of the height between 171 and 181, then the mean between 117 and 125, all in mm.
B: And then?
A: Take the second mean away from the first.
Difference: -29.7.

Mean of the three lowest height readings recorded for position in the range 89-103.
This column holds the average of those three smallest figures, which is 71.5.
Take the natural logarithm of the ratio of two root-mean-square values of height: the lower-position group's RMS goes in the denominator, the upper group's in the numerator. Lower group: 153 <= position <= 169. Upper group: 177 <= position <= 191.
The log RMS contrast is -0.22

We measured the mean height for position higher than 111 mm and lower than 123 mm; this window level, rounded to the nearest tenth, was 72.2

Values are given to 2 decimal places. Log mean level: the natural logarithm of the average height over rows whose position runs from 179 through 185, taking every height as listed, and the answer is 3.87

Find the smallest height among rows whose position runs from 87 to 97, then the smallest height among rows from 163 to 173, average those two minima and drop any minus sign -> 60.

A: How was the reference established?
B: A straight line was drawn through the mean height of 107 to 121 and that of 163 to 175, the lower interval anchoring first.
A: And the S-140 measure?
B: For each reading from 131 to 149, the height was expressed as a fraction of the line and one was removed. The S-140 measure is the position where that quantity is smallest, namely 134.0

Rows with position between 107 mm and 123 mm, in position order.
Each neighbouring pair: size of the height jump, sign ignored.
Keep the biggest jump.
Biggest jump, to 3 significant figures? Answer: 3.66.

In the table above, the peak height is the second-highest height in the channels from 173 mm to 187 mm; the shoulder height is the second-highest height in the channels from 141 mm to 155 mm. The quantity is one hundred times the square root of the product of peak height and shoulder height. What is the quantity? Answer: 6400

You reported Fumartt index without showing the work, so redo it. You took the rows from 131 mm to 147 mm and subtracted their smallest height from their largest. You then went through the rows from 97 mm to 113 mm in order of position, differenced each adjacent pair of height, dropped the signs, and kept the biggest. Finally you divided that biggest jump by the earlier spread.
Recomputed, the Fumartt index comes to 0.53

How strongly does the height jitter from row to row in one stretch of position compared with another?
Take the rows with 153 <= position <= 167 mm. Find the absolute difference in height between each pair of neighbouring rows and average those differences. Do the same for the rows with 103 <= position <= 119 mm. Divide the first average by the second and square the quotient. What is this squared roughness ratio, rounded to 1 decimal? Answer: 1.7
